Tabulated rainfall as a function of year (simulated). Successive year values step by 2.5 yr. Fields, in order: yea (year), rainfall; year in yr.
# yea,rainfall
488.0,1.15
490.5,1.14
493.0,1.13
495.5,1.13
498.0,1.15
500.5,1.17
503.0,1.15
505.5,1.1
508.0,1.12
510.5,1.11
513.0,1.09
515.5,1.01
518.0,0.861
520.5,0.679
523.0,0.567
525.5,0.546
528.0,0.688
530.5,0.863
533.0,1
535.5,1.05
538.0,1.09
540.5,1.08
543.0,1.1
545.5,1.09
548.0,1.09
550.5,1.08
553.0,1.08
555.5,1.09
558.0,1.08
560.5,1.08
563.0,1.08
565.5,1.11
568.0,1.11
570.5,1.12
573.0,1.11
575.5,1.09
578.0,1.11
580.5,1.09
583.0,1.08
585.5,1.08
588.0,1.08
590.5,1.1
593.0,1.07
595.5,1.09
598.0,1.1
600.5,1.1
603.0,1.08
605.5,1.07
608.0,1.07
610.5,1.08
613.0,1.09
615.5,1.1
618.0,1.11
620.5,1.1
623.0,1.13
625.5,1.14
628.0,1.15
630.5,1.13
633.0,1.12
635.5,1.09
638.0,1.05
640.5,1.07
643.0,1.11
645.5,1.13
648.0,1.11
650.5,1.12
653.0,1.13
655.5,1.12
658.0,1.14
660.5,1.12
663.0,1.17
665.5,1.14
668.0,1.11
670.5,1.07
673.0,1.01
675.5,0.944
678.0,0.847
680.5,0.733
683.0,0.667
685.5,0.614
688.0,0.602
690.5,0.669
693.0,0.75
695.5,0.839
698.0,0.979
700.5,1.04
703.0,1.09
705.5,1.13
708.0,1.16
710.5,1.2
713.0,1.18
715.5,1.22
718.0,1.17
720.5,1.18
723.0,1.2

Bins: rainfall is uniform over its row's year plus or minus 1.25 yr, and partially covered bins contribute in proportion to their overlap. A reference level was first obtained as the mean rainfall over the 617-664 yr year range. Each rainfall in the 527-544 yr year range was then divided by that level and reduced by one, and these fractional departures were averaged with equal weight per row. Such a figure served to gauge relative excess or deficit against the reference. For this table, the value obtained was -0.12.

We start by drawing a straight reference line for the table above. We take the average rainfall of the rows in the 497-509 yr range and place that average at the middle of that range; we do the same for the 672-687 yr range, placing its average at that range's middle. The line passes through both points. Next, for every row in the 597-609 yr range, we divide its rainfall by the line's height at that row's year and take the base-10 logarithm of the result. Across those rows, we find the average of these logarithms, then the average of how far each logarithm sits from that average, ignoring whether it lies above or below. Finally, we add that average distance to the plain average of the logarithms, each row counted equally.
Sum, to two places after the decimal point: 0.06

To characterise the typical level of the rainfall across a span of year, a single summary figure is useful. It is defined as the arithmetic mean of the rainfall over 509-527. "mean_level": 0.84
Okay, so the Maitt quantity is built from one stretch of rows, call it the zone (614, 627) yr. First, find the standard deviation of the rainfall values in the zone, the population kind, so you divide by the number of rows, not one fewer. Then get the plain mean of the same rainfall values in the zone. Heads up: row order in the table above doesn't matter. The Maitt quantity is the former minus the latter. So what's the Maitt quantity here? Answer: -1.10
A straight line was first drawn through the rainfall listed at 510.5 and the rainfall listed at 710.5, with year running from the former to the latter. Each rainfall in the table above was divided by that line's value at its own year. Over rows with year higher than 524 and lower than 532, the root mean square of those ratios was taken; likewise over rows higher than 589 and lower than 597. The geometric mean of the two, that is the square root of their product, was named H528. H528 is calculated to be 0.78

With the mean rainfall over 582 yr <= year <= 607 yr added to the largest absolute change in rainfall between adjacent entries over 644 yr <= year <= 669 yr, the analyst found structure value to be 1.135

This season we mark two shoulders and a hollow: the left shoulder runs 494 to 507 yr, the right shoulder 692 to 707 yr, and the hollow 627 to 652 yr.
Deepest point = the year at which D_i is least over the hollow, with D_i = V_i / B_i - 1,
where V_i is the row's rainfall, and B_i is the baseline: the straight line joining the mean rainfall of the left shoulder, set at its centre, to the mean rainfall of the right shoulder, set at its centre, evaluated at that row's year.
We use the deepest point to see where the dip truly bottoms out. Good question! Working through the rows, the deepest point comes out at 638.0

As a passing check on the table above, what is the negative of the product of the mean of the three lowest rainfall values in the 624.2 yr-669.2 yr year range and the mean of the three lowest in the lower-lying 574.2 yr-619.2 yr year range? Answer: -1.14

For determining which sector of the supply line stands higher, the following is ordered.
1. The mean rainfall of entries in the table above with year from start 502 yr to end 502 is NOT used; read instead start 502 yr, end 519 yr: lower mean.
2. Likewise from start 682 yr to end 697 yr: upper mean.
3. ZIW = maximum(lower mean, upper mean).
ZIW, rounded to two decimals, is 1.06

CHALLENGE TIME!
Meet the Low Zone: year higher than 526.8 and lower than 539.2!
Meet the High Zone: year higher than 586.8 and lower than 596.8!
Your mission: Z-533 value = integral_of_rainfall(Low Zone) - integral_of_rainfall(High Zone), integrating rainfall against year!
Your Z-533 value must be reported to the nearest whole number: 1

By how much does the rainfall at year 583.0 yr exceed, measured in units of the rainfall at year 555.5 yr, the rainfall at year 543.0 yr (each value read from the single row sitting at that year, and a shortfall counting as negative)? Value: 0.0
